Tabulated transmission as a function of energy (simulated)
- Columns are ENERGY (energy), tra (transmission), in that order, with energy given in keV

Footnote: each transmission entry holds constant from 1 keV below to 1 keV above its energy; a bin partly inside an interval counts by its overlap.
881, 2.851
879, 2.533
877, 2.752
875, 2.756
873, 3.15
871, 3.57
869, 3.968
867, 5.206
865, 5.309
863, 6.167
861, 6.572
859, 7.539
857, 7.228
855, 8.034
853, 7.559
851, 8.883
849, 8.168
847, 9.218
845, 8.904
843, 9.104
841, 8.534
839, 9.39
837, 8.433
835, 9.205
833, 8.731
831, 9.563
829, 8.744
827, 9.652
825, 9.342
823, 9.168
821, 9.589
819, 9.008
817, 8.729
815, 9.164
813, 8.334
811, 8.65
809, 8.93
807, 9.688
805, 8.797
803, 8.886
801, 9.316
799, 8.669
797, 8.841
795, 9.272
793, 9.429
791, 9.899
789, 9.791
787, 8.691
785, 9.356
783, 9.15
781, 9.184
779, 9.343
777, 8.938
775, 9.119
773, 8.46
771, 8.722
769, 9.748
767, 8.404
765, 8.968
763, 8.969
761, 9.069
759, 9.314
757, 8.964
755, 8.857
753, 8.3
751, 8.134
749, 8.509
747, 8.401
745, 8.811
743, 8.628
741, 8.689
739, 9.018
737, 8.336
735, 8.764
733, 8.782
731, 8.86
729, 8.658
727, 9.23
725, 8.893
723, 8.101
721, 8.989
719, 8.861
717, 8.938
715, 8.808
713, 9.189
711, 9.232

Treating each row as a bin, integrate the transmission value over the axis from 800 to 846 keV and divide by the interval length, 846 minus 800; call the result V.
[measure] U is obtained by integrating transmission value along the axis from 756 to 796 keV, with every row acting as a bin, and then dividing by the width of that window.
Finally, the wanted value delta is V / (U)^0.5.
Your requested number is 2.99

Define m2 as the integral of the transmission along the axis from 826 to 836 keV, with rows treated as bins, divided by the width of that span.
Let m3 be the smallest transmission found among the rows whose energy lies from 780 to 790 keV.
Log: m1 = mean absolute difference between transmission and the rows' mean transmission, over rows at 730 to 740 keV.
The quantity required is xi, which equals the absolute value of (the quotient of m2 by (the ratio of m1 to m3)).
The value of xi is 479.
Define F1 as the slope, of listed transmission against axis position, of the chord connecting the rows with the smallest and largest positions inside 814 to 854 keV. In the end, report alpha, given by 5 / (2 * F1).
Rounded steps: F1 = -0.04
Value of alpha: -59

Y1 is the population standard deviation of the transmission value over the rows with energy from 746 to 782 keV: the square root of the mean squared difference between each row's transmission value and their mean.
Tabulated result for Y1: 0.41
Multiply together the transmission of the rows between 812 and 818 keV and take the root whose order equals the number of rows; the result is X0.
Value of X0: 8.7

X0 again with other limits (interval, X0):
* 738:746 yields 8.8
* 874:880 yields 2.7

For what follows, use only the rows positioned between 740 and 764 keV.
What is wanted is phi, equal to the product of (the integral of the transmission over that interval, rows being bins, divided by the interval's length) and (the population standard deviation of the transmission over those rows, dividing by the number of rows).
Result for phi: 2.9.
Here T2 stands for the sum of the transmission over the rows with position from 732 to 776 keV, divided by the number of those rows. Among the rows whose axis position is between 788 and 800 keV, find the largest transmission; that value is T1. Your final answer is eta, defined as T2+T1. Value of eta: 18.7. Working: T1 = 9.899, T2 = 8.8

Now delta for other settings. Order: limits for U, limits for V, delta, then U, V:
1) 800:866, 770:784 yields 3.07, 8.6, 8.99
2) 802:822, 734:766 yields 2.91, 9.0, 8.73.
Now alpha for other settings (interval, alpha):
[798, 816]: 81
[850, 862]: -11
